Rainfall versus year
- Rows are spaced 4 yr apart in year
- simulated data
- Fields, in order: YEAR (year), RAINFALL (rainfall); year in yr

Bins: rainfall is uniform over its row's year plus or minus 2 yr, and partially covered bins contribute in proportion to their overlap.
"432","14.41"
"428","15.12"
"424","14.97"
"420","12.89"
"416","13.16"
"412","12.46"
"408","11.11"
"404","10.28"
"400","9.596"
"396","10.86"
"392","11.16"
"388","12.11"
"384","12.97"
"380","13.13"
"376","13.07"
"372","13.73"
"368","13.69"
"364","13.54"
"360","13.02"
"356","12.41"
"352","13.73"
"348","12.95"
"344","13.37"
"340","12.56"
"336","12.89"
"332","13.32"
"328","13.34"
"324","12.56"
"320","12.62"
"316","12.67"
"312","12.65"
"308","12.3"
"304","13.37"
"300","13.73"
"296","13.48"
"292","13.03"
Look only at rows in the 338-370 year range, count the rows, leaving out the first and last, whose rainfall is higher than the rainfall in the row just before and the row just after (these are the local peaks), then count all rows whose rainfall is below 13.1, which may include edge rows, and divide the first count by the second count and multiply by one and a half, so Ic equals 0.75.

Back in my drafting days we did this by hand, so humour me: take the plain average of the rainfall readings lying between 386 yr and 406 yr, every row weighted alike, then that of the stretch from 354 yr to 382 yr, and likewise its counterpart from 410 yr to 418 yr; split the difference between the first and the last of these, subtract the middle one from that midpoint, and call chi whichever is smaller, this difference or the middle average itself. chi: -1.4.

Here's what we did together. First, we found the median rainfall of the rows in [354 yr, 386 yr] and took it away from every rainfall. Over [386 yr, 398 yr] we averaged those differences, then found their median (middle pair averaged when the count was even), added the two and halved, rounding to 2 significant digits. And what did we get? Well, -1.8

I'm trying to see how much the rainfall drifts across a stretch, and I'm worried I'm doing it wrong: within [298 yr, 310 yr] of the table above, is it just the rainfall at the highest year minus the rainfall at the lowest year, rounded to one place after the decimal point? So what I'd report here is -1.4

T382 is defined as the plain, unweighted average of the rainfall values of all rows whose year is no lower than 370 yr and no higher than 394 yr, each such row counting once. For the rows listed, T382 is 12.7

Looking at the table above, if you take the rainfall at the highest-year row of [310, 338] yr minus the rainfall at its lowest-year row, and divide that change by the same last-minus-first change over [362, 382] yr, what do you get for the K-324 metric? -0.59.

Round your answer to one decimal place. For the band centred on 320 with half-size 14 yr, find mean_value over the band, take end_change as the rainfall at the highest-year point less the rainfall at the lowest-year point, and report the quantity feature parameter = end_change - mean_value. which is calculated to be -11.8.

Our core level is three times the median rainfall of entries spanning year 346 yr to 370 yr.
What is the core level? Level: 39.8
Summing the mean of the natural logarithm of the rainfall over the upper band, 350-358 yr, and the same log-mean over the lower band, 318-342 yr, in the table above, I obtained 5.12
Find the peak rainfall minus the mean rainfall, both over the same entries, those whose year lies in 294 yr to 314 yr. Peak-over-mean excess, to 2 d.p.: 0.62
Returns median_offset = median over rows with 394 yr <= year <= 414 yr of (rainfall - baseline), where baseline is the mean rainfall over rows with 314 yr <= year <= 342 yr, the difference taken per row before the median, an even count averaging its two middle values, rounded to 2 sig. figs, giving -2.0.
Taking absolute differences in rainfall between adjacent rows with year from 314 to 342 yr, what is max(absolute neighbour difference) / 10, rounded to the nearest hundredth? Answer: 0.08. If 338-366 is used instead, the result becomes 0.13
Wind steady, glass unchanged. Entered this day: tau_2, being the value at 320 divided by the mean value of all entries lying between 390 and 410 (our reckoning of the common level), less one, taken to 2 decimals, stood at 0.19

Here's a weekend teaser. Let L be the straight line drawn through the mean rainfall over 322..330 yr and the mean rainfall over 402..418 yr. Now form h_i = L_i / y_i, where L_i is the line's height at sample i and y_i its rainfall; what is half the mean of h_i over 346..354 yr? 0.473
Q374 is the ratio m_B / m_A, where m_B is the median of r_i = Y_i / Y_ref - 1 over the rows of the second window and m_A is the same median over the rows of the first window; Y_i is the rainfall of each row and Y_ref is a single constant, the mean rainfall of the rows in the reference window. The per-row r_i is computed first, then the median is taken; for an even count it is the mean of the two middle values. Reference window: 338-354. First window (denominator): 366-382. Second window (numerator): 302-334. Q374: -1.9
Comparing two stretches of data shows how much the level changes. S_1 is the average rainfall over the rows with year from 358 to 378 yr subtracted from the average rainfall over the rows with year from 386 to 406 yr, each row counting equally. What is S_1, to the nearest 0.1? -2.6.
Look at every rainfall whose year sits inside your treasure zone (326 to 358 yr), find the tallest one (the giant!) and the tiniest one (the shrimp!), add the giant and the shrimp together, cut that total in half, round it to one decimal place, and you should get 13.1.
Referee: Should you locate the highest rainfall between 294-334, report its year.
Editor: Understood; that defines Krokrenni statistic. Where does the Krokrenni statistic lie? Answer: 300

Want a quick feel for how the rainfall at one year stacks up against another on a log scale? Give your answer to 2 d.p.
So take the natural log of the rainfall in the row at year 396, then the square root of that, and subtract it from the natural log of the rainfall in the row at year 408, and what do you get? 0.86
